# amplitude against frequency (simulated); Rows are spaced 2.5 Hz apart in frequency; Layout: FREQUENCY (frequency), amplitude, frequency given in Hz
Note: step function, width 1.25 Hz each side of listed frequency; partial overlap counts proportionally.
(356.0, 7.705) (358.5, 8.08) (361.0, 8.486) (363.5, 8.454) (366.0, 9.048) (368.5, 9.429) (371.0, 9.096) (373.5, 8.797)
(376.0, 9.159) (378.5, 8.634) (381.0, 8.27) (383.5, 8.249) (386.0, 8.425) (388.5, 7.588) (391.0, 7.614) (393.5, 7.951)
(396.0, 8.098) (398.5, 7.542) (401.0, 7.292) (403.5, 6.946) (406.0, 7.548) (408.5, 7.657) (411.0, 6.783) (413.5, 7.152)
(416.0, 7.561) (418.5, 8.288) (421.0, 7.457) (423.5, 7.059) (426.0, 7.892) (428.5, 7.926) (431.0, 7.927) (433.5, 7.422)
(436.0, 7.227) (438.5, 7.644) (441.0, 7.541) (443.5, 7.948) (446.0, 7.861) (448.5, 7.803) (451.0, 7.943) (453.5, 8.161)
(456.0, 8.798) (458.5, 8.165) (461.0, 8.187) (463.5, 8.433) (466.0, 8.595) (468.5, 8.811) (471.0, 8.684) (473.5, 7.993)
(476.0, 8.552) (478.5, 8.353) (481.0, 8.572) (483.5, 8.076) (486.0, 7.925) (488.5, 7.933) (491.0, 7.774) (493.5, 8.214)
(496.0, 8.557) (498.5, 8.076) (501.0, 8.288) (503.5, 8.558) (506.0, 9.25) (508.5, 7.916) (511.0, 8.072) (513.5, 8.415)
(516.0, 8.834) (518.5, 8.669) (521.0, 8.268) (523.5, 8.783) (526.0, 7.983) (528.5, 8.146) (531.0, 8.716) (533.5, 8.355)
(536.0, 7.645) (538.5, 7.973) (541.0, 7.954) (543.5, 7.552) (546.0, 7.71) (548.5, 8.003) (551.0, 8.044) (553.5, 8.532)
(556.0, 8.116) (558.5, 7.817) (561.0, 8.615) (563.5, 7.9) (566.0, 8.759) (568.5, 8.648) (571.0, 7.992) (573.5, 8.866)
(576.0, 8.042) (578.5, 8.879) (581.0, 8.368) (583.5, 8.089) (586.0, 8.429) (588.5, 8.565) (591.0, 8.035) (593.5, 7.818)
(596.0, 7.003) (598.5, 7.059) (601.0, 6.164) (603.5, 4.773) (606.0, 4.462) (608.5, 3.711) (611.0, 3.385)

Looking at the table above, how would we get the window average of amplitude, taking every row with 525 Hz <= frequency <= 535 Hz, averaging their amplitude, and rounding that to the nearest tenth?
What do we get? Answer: 8.3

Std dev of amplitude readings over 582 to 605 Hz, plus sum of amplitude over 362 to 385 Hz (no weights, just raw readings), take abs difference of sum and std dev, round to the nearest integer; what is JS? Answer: 78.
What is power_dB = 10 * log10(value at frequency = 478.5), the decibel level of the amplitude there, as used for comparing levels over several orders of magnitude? 9.22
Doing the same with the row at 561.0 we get 9.35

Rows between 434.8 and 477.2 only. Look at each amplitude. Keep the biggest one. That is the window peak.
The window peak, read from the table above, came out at 8.811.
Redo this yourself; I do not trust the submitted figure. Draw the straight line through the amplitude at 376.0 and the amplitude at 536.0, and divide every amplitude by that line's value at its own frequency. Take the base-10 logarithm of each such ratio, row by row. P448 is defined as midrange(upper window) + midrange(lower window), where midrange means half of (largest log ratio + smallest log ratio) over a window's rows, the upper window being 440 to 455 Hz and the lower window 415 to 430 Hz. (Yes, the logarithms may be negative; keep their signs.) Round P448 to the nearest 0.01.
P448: -0.09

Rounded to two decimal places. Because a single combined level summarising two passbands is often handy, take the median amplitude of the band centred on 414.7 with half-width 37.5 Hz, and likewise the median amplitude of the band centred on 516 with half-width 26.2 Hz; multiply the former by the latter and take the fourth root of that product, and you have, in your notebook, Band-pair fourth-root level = 2.82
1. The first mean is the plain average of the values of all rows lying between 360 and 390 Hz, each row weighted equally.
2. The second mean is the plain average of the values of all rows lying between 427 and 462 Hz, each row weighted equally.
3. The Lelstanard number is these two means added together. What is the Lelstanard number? 16.5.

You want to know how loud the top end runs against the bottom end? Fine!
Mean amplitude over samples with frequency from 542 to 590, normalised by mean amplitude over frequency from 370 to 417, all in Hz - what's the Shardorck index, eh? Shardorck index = 1.04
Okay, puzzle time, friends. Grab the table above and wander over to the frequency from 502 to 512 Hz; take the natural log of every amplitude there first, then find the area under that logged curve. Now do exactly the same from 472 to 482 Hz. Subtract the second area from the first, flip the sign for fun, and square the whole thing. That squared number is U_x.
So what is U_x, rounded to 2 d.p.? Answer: 0.01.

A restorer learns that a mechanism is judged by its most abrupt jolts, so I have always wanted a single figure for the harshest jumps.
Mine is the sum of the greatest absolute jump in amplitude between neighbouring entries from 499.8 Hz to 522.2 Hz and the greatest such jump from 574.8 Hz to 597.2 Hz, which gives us 2.17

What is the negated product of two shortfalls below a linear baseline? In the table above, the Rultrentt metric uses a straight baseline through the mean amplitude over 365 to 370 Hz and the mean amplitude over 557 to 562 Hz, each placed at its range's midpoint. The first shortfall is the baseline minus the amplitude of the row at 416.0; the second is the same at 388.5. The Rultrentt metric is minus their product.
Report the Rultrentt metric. -2.2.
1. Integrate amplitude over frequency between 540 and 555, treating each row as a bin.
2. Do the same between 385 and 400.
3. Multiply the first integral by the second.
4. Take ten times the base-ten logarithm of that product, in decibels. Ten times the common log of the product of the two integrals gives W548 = 41.5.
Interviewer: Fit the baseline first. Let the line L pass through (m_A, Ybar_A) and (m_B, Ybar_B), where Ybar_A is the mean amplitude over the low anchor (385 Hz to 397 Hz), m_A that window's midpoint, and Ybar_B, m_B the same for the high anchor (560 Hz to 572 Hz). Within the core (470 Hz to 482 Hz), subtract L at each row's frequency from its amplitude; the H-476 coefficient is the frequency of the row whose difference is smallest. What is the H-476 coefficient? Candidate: 473.5 Hz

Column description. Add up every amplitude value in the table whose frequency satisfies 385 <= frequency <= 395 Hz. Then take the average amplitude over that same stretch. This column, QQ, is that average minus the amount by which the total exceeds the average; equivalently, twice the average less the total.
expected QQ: -15.8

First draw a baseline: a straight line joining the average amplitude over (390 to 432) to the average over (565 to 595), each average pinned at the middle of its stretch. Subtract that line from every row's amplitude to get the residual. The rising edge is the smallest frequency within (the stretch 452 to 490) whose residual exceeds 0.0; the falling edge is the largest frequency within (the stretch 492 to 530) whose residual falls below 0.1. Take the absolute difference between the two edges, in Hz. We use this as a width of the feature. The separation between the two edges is 75.0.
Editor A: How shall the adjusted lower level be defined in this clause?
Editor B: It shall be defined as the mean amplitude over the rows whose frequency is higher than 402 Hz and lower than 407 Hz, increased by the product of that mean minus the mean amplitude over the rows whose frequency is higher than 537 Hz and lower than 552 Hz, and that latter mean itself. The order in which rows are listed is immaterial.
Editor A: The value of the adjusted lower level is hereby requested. 2.3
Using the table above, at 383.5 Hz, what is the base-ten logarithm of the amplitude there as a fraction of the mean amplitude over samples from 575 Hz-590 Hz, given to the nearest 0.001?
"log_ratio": -0.008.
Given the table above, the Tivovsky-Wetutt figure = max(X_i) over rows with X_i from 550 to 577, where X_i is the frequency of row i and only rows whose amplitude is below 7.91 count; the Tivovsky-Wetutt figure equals 563.5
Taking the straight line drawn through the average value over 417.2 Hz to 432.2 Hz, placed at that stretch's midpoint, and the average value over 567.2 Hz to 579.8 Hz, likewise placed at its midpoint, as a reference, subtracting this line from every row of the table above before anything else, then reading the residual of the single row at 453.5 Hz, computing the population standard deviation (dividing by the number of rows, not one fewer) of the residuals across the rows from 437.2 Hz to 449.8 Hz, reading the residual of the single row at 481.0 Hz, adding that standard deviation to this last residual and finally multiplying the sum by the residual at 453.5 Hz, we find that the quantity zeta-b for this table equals 0.18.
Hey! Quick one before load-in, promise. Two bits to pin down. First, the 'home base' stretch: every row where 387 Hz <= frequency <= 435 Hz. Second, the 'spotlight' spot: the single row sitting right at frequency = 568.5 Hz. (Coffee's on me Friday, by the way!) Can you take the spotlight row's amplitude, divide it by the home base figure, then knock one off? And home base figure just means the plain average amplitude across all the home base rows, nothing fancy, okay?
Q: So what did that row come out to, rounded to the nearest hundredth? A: 0.14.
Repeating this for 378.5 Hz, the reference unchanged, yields 0.14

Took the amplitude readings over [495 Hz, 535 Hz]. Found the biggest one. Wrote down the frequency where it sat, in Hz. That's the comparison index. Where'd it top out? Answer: 506.0 Hz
